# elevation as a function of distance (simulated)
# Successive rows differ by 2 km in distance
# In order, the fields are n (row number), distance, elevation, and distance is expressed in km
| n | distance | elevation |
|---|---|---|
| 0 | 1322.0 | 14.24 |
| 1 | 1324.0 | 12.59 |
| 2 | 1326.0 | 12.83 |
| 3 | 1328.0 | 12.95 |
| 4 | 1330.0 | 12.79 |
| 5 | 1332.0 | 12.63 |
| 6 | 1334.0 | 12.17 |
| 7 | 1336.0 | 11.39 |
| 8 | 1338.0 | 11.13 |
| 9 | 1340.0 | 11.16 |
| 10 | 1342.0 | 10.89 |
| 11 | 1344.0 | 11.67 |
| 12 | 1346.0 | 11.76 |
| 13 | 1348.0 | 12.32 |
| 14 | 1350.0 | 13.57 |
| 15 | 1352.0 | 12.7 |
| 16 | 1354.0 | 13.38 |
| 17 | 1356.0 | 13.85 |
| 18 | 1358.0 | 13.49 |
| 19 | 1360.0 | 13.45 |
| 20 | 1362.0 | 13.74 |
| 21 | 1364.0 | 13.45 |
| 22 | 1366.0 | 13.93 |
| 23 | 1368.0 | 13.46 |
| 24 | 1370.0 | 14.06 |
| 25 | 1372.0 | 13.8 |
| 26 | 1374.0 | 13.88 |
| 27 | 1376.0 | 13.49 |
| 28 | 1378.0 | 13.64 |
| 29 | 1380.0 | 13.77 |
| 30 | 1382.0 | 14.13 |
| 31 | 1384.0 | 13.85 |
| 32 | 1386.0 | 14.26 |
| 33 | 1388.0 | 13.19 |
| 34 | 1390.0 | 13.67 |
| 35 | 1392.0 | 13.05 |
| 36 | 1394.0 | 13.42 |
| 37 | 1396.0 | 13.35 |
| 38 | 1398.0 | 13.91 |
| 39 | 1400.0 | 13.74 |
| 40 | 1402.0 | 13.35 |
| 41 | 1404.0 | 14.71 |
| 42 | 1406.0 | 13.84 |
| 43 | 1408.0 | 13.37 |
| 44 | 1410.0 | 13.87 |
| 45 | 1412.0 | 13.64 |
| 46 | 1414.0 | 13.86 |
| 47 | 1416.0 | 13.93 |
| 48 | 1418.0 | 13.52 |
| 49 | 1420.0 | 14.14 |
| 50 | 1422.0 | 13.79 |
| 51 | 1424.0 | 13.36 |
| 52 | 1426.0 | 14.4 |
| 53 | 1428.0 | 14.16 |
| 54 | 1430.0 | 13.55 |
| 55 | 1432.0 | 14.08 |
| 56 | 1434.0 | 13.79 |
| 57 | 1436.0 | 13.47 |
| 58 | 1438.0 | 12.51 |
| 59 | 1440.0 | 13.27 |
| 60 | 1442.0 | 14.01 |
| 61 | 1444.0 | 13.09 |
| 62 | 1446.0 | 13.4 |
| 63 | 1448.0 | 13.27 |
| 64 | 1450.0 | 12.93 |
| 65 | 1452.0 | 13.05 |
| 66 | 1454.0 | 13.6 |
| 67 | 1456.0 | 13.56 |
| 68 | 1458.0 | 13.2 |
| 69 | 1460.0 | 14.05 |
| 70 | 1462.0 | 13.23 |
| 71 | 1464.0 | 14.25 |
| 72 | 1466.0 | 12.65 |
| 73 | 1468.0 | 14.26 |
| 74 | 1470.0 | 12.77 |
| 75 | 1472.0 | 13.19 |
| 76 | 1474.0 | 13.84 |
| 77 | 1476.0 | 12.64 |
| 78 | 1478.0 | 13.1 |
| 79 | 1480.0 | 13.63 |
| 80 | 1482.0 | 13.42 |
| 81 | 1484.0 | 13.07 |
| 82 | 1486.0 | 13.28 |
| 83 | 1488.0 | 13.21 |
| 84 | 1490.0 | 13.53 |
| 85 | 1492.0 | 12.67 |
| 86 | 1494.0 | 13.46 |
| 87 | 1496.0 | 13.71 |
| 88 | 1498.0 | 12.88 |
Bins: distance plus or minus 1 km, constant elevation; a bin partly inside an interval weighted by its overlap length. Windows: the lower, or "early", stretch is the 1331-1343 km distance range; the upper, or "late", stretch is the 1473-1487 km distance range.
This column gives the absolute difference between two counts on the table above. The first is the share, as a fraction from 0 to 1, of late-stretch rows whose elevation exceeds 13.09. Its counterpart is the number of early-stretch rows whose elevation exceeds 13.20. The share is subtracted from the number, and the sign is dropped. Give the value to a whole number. 1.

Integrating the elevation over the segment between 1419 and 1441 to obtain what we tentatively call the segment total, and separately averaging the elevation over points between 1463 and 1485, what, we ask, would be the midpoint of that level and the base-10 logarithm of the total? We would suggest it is 7.91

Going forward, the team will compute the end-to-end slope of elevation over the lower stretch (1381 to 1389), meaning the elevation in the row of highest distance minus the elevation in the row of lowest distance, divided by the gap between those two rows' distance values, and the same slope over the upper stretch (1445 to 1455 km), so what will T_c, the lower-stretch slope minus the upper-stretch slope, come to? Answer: -0.18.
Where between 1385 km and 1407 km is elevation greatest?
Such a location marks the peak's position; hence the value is 1404.0 km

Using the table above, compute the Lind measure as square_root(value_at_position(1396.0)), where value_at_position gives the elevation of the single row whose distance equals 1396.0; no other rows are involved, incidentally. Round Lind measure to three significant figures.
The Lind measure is 3.65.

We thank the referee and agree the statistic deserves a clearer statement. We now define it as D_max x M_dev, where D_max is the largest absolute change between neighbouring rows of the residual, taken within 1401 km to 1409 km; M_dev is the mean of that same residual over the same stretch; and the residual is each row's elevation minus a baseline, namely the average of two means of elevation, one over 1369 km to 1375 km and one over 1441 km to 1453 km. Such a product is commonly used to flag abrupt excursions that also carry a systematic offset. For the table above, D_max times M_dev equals 0.3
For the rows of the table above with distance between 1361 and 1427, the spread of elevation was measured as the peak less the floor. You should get 1.7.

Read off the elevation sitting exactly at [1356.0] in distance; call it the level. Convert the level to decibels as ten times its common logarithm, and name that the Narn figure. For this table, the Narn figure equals 11.4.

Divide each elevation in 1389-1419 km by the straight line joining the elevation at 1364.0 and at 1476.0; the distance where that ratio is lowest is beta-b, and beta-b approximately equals 1392.0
